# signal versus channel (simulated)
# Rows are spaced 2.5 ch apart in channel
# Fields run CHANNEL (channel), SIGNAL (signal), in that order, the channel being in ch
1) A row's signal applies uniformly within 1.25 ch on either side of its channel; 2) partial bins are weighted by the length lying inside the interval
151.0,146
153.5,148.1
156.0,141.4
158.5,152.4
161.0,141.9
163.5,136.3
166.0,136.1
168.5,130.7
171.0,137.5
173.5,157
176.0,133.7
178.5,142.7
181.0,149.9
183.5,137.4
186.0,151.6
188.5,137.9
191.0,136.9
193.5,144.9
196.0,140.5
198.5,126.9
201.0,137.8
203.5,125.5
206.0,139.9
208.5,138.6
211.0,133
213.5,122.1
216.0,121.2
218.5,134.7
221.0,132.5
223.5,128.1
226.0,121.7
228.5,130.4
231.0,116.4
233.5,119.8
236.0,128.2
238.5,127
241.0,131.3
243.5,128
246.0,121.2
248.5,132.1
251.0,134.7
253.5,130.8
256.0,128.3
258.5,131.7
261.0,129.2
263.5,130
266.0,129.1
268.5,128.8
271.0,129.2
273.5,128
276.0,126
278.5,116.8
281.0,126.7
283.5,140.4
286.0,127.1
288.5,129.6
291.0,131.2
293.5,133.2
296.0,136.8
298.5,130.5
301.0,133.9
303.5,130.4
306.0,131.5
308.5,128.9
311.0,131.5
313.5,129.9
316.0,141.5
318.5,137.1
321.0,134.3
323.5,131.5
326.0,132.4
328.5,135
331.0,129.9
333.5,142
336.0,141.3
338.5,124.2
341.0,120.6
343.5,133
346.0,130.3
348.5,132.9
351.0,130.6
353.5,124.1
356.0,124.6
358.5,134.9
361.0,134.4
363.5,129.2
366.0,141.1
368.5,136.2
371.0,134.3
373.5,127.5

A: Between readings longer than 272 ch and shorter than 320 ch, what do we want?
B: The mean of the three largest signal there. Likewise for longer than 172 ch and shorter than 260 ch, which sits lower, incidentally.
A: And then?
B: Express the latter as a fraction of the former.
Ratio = 1.09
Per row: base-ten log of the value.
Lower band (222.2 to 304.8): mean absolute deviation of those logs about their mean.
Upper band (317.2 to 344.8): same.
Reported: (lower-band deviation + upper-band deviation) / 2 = 0.0137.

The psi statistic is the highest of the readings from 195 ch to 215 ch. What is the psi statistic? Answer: 140.5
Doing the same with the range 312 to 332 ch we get 141.5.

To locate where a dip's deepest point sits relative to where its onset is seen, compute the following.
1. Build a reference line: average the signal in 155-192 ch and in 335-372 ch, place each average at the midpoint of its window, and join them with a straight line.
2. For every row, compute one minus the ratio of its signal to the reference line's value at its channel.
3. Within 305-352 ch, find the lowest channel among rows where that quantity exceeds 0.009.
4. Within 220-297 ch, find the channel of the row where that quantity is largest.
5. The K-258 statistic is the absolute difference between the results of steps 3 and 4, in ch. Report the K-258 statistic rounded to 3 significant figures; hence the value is 75.0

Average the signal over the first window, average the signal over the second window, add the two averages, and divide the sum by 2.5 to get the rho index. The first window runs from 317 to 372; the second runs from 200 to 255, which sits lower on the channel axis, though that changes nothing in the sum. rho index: 105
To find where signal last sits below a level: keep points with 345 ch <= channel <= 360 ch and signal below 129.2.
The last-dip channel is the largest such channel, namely 356.0 ch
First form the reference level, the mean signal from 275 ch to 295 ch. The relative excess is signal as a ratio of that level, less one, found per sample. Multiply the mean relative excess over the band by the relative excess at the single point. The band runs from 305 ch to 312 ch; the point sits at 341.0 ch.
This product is -0.001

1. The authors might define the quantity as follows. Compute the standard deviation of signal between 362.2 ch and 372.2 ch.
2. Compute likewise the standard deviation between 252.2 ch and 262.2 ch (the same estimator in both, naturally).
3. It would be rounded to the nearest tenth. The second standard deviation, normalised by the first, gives 0.3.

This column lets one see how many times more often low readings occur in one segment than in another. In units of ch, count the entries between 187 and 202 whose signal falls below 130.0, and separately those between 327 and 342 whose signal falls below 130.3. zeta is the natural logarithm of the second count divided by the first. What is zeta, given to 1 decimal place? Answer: 1.1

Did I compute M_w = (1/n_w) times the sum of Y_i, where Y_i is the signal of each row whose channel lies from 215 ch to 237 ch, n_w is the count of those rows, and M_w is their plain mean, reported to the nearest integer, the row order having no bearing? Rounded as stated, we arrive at 126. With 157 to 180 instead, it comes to 141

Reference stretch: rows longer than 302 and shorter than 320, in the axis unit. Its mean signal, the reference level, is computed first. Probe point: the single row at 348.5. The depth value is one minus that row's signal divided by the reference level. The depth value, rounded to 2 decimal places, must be 0.00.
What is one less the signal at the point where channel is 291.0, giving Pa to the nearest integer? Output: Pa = -130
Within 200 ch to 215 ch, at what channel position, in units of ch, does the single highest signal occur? 206.0 ch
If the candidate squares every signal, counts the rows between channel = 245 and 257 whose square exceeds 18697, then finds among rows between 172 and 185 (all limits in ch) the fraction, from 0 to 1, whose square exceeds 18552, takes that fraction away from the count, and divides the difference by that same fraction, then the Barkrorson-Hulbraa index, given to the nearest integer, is -1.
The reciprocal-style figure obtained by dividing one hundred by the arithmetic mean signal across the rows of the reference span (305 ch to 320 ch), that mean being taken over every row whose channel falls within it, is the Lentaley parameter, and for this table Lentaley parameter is 0.75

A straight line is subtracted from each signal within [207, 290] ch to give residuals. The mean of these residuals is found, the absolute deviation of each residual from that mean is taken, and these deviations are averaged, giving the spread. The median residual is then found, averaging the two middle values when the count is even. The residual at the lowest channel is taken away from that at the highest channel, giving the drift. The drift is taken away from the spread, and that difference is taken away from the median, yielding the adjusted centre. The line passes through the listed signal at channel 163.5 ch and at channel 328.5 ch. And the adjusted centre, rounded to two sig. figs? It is -19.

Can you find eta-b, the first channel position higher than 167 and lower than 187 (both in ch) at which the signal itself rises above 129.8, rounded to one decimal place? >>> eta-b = 168.5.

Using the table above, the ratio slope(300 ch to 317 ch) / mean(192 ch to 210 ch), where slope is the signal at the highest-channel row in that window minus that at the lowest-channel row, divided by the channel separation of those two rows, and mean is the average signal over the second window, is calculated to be 0.004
